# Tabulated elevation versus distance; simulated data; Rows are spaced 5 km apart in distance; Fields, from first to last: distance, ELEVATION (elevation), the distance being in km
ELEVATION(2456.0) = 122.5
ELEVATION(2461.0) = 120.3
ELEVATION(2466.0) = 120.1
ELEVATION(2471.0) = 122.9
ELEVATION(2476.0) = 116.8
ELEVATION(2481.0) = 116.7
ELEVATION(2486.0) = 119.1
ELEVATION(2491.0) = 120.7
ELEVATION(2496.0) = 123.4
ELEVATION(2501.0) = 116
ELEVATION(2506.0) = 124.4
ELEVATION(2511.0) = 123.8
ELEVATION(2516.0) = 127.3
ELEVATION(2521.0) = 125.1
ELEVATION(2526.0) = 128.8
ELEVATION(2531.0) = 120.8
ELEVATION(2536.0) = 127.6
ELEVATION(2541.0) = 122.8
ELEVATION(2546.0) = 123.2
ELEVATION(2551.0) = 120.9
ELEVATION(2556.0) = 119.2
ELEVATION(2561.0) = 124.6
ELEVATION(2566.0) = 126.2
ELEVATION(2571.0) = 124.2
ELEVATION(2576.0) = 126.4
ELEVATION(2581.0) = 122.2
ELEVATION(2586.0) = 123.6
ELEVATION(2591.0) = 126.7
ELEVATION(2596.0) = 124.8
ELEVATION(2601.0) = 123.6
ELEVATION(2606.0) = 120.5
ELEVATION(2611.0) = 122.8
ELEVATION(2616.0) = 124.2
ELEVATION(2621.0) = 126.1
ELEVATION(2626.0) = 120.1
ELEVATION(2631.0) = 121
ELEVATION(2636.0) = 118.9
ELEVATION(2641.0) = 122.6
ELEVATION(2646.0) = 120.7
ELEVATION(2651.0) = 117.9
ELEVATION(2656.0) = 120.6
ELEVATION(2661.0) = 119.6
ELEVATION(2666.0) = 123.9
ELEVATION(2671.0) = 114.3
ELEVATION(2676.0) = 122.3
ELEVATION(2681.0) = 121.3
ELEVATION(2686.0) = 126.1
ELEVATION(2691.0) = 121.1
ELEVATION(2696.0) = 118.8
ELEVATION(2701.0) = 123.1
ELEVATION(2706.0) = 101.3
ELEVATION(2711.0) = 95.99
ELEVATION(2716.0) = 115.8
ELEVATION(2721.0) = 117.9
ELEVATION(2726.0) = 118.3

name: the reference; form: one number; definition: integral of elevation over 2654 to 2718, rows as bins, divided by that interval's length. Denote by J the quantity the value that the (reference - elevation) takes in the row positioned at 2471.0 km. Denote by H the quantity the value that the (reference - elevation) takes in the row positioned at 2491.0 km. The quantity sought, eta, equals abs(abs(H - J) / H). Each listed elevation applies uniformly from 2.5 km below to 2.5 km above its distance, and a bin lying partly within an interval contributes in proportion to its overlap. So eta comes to 0.63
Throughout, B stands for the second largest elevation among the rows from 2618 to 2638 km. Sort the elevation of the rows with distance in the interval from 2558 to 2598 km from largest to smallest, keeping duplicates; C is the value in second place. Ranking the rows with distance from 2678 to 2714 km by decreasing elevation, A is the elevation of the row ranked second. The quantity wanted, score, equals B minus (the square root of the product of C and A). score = -4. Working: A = 123.1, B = 121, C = 126.4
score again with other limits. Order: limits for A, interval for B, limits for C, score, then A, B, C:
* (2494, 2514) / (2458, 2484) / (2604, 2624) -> -4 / 123.8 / 120.3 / 124.2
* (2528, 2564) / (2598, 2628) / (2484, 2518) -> 0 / 124.6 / 124.2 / 124.4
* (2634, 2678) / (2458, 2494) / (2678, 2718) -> -2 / 122.6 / 120.7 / 123.1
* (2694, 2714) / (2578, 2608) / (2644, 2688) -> 3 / 118.8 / 124.8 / 123.9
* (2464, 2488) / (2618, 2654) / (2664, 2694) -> 1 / 120.1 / 122.6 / 123.9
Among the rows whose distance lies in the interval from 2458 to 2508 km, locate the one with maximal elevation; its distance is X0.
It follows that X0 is 2506.0 km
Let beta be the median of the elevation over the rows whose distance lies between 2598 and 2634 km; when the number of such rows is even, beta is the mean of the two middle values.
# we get 123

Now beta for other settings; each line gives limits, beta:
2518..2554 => 123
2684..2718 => 119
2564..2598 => 125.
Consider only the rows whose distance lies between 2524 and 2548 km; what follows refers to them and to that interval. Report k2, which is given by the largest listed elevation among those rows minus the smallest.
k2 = 8.0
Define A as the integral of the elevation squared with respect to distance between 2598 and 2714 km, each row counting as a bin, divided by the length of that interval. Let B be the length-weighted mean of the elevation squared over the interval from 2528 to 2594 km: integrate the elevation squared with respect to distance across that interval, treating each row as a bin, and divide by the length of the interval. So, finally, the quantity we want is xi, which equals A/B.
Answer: 0.93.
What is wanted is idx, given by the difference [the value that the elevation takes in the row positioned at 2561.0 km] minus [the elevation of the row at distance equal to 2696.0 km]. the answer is 6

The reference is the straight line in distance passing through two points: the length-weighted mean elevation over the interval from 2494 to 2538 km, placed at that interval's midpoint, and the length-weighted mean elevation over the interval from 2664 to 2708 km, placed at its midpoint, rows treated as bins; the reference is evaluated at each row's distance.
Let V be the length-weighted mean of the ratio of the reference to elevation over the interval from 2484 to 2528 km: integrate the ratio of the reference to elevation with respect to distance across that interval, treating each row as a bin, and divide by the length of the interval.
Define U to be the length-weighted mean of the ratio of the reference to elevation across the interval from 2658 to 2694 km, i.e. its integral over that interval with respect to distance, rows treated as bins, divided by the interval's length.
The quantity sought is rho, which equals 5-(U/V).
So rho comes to 4.023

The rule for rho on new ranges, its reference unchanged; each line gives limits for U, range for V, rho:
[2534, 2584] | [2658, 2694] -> 3.993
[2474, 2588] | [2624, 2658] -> 3.995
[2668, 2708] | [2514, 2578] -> 3.984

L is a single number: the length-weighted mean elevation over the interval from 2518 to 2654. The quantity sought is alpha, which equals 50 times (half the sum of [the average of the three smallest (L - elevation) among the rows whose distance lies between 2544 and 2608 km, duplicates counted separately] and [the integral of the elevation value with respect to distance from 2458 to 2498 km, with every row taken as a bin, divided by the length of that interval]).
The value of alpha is 2918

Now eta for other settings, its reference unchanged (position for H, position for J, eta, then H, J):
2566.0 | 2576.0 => 0.02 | -9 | -9.2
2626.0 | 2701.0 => 1.05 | -3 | -5.9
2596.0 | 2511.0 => 0.13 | -8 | -6.6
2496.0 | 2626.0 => 0.53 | -6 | -2.9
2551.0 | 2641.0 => 0.46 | -4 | -5.4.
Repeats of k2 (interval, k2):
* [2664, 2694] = 11.8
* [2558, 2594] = 4.5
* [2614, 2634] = 6.0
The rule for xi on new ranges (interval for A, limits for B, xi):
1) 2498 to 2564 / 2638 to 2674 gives 1.06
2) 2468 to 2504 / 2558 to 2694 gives 0.95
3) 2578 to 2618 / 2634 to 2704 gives 1.05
